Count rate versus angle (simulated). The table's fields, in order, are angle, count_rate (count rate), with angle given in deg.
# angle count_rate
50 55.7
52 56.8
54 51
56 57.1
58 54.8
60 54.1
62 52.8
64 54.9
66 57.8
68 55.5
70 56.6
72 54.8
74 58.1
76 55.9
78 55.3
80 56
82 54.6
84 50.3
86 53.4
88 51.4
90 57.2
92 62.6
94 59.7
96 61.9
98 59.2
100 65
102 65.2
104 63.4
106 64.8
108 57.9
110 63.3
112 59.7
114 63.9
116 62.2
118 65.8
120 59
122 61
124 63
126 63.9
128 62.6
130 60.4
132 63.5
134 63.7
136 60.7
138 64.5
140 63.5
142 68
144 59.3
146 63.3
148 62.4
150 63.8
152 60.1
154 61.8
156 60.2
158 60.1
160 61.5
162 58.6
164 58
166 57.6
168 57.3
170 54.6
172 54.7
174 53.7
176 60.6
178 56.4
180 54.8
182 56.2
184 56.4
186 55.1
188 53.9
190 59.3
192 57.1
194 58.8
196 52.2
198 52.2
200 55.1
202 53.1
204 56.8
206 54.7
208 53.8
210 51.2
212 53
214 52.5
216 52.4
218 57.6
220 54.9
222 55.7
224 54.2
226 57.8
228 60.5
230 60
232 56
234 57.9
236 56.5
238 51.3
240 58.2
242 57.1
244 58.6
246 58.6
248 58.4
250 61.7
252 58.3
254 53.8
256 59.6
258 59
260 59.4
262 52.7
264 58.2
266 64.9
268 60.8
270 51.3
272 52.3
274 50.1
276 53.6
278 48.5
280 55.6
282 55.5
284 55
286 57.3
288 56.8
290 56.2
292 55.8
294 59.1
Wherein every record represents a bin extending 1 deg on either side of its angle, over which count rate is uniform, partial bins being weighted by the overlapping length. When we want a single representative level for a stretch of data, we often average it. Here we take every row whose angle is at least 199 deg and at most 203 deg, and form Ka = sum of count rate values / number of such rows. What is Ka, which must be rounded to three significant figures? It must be 54.1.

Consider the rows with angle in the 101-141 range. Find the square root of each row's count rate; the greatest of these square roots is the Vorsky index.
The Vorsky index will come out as 8.11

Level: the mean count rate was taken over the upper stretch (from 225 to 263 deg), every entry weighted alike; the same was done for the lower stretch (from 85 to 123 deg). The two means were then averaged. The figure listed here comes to 59.3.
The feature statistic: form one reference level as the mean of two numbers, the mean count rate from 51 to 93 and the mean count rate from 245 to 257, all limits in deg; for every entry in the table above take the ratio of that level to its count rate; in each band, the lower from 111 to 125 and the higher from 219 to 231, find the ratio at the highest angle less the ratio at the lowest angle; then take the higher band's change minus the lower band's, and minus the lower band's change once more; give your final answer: 0.01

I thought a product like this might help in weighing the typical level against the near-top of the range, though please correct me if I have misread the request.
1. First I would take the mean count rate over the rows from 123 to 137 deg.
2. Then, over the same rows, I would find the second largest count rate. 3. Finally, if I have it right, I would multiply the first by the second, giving 3984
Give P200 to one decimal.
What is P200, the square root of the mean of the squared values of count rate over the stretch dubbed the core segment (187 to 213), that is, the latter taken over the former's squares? 54.8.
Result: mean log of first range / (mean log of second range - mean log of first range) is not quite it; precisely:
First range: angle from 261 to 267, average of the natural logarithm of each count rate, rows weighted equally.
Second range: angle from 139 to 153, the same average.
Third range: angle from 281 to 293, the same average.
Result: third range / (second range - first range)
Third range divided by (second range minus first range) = 55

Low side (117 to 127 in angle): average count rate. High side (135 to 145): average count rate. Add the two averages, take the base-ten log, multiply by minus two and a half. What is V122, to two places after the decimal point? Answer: -5.25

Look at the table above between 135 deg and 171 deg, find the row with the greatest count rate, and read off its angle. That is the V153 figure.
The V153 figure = 142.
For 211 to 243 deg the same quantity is 228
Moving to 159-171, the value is 160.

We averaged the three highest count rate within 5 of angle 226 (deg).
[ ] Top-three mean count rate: 59.4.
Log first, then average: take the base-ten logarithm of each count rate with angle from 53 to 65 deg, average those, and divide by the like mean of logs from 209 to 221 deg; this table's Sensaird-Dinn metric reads 1.00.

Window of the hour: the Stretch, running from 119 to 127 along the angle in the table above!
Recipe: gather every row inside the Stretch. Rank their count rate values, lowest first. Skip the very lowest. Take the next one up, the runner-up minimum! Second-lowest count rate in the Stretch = 61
